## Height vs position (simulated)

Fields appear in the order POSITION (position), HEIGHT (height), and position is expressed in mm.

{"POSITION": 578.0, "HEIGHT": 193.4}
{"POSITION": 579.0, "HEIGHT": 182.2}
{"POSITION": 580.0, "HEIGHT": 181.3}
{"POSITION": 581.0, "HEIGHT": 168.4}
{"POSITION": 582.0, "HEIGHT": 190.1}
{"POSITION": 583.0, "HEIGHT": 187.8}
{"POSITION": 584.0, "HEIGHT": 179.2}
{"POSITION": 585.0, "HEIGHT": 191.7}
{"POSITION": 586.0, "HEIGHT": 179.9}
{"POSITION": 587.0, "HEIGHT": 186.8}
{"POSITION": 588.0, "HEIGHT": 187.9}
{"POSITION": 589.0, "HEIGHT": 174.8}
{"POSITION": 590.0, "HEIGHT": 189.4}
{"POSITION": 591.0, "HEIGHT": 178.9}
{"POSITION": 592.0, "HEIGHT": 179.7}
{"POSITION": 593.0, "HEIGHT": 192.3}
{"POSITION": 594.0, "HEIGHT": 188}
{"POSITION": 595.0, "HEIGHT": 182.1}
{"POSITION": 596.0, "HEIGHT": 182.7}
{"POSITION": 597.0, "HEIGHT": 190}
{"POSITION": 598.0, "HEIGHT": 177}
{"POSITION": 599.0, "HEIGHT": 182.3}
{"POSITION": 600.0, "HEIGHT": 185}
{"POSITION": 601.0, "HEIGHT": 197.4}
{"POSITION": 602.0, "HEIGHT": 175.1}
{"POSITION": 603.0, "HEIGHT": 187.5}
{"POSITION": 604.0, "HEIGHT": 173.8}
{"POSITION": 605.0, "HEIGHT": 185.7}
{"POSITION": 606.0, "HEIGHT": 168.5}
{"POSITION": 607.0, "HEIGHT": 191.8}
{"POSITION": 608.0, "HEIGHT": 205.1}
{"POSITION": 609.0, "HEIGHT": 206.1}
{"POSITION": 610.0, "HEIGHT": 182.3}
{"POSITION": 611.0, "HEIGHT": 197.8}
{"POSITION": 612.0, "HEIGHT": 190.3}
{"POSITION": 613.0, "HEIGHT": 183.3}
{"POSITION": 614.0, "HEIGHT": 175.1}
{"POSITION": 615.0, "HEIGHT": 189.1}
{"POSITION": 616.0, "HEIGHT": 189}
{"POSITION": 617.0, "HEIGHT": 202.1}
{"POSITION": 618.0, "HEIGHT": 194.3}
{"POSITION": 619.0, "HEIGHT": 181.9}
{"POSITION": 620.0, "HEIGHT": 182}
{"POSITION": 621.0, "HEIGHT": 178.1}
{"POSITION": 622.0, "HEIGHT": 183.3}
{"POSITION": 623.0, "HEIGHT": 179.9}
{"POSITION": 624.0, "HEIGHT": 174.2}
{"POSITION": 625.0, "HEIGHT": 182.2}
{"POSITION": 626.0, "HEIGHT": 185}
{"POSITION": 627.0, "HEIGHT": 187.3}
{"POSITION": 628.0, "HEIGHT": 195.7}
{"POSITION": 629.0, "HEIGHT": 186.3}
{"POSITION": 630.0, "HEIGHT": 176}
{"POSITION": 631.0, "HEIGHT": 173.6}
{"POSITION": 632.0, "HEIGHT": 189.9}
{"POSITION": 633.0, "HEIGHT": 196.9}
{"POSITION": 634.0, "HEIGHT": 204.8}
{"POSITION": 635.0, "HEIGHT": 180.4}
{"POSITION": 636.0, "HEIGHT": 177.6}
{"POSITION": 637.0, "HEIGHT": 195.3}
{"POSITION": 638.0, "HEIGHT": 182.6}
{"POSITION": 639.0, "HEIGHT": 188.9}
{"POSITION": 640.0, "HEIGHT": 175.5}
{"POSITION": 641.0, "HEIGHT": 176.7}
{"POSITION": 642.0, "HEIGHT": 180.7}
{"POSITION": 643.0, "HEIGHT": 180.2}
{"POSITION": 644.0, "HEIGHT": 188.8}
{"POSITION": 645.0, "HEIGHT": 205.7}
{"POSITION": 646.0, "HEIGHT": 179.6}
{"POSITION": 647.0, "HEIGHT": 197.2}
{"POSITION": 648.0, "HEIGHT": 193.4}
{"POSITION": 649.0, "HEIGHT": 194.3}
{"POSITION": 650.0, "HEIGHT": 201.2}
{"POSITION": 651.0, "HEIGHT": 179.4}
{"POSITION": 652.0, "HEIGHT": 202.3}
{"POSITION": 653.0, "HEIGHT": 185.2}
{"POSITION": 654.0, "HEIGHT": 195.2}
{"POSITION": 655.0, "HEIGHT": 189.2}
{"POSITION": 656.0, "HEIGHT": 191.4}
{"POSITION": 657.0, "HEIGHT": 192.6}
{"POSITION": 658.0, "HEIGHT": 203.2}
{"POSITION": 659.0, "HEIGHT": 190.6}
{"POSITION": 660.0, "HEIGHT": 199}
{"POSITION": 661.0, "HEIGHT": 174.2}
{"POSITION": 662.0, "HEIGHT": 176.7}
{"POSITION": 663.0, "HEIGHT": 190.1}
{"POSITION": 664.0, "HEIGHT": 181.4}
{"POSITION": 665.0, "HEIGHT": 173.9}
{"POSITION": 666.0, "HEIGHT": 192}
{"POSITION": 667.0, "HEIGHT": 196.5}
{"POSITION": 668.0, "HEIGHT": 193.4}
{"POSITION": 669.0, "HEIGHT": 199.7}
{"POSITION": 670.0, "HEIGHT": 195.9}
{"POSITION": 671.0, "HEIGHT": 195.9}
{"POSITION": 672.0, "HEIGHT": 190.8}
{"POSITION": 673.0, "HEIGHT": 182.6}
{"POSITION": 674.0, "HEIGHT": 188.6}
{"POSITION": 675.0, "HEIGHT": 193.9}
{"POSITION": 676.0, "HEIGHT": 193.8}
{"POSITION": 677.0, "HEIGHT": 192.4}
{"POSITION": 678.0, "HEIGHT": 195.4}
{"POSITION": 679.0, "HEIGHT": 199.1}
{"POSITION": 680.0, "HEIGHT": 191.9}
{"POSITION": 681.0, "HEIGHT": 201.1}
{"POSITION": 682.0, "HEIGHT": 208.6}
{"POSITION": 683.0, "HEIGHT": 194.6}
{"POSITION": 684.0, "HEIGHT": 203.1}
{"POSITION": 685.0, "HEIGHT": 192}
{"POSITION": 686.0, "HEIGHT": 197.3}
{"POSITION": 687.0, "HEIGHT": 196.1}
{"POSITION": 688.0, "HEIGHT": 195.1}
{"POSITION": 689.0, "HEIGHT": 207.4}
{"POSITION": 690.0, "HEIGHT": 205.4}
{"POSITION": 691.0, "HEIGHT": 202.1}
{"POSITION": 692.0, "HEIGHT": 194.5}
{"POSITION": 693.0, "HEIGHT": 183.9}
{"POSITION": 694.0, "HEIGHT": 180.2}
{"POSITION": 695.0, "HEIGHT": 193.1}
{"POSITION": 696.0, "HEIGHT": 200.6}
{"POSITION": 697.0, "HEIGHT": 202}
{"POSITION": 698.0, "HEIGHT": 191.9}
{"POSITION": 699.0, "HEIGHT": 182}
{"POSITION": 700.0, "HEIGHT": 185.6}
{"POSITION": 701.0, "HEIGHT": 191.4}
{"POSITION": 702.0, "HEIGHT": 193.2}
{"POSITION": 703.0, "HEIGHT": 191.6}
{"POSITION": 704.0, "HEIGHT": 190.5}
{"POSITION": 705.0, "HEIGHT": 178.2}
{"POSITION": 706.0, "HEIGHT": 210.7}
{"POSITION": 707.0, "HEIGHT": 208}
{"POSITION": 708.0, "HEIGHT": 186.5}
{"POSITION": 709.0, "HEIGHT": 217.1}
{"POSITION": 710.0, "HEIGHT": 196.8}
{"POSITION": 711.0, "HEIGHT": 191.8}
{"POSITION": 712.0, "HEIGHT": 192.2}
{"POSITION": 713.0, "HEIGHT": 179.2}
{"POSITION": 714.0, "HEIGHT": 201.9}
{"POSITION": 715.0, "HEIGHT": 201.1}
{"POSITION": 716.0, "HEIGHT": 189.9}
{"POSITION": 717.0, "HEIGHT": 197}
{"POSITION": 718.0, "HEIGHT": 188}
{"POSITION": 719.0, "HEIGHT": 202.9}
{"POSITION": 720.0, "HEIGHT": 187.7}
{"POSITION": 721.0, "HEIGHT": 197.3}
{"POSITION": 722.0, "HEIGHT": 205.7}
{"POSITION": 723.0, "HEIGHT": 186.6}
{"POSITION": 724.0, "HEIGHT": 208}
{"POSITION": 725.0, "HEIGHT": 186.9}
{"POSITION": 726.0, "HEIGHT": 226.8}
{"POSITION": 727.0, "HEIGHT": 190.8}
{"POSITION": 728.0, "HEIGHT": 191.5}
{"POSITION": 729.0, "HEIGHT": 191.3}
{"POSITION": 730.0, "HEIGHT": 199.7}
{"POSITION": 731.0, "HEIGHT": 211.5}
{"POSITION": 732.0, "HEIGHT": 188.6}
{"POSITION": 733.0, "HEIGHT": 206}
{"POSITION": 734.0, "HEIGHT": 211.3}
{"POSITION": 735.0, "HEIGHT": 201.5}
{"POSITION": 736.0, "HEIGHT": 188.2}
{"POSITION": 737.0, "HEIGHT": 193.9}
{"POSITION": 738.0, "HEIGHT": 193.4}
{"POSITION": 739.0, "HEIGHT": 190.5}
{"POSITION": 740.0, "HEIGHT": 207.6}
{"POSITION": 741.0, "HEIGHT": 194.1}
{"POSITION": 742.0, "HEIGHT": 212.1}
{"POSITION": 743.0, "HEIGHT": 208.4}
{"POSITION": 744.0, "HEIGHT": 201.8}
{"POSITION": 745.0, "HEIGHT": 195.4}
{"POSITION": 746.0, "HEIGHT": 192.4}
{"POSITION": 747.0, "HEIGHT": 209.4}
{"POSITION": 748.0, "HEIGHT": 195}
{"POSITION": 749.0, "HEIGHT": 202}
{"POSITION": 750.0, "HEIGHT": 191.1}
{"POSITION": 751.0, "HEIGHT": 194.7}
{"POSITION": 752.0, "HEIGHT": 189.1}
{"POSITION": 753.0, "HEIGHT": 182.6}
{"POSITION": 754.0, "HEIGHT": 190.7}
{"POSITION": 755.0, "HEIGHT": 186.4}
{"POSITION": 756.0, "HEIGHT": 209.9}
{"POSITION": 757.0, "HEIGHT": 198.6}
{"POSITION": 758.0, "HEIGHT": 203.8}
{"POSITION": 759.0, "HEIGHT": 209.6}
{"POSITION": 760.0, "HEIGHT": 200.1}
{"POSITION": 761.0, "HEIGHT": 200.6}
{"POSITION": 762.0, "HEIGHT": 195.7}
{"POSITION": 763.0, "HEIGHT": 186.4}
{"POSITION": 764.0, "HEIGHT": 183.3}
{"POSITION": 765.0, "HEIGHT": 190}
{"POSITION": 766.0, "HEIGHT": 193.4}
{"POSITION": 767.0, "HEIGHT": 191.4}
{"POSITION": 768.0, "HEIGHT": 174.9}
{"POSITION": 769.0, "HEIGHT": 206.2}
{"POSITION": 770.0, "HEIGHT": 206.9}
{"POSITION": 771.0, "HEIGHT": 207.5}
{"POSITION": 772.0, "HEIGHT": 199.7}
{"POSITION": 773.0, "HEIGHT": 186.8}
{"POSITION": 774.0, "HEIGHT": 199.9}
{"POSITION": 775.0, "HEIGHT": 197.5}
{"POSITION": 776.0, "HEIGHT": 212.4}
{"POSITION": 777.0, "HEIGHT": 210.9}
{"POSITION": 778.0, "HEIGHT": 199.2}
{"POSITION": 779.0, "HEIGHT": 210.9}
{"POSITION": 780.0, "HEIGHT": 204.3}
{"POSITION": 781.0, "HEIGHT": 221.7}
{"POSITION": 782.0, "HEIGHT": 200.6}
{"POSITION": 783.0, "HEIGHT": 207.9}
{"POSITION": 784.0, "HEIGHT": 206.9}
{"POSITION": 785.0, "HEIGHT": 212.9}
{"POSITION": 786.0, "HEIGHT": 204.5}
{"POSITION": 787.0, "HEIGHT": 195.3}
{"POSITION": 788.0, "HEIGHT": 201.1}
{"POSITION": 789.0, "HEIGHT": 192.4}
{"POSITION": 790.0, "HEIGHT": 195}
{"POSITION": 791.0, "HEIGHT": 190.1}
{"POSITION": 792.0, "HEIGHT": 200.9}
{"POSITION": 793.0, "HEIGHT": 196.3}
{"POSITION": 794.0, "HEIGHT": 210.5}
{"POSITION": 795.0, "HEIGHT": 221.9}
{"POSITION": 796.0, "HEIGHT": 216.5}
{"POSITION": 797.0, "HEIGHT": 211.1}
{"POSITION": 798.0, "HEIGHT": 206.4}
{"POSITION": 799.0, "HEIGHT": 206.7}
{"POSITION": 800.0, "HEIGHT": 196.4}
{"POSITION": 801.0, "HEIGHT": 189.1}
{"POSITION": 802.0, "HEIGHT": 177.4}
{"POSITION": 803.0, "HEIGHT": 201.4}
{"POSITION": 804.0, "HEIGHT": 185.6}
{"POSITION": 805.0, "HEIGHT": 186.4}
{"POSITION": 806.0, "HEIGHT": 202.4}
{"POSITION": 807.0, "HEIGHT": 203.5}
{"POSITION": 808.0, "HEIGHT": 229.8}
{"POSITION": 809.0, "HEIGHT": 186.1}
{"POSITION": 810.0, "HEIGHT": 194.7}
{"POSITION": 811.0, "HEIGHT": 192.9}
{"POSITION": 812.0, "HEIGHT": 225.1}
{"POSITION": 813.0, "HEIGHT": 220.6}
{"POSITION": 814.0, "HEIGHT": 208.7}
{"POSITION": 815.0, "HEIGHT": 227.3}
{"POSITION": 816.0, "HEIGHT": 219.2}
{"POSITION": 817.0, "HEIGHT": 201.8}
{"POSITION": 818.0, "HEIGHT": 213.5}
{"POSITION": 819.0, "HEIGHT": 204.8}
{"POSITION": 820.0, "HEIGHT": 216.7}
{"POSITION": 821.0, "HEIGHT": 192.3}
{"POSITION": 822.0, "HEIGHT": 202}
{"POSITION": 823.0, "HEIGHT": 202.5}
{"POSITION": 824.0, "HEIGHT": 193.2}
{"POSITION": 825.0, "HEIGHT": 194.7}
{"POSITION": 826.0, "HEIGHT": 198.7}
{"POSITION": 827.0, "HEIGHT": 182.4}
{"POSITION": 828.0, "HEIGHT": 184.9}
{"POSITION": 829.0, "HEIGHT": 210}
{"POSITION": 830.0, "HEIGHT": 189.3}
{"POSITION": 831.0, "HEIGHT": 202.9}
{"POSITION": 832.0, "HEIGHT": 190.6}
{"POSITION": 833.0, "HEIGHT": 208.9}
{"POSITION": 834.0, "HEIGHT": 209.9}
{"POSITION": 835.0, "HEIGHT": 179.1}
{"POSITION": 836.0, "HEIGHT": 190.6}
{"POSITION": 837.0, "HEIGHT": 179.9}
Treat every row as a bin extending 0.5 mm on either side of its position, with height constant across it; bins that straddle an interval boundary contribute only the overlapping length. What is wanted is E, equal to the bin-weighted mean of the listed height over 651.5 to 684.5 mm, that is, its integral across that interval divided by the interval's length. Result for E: 193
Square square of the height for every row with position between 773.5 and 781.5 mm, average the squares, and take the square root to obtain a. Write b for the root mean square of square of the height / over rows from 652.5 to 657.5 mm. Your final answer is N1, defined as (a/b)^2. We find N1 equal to 1.40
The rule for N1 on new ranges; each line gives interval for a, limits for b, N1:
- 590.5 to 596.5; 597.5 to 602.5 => 1.01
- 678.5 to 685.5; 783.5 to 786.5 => 0.83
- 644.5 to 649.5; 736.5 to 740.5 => 0.96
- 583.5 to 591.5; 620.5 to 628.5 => 1.01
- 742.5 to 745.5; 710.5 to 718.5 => 1.20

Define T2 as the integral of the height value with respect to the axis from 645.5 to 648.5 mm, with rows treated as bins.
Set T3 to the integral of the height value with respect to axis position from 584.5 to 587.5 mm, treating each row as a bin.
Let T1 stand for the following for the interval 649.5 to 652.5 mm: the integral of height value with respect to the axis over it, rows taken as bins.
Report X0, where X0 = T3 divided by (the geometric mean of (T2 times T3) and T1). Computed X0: 0.0410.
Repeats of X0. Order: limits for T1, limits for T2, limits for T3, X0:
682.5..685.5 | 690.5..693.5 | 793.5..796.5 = 0.0435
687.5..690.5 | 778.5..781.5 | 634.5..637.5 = 0.0378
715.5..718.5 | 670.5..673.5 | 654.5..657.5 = 0.0418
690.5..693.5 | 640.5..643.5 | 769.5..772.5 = 0.0444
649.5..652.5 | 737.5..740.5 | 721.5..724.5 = 0.0417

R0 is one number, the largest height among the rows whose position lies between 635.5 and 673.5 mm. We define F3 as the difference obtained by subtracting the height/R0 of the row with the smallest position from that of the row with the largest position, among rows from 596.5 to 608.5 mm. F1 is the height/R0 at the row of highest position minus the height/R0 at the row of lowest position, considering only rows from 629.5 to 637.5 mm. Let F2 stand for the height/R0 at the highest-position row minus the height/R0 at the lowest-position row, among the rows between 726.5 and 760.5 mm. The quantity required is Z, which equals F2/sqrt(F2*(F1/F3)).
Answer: 0.19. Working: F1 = 0.09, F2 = 0.045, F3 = 0.073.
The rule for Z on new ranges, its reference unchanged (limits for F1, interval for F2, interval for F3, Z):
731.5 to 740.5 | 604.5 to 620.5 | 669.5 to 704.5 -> -0.07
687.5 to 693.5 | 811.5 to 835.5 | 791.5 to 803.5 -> -0.10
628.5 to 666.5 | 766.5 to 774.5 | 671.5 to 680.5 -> 0.09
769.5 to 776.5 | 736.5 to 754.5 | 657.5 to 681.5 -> -0.08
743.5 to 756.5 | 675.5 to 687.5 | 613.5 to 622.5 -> 0.11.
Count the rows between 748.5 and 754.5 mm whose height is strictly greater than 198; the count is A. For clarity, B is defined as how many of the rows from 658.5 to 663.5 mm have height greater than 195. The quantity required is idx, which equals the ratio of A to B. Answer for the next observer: 1.0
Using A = 1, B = 1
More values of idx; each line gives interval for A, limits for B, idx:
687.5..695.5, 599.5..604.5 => 3.0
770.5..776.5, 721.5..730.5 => 1.0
